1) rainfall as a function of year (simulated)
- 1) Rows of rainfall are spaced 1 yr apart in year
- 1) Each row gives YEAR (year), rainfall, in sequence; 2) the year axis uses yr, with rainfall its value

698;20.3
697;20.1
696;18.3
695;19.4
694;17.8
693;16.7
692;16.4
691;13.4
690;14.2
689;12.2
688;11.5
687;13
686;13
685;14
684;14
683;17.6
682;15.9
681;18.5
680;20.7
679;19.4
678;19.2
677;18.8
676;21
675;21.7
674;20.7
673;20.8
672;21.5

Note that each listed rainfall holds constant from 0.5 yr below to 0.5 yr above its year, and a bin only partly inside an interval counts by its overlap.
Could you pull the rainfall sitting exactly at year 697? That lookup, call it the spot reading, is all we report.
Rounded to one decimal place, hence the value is 20.1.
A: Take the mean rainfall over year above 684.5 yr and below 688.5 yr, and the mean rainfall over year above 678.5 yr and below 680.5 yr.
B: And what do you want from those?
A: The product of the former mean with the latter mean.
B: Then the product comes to 258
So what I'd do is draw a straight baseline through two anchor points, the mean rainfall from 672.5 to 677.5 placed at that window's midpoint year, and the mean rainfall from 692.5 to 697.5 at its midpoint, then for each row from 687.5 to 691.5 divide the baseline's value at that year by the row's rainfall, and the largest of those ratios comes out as 1.7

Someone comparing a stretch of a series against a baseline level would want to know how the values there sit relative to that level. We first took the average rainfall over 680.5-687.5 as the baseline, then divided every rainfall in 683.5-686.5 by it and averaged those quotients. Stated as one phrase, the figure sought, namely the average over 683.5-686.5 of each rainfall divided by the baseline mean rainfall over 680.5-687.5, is 0.90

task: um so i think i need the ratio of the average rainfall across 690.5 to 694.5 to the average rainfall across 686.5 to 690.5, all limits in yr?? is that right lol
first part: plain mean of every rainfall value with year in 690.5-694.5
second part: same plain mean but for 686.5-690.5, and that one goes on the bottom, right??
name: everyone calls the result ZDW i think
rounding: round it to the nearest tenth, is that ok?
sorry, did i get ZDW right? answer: 1.3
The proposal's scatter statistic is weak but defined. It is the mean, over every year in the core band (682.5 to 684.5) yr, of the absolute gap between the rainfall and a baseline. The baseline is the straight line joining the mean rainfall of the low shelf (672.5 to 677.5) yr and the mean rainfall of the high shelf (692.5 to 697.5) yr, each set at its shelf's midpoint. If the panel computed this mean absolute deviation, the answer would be 4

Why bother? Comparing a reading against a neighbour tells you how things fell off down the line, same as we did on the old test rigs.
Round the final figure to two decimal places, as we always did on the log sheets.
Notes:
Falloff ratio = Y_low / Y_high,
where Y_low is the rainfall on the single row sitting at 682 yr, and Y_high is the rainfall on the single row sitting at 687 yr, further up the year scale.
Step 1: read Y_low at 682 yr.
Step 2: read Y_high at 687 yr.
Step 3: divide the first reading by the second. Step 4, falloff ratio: 1.22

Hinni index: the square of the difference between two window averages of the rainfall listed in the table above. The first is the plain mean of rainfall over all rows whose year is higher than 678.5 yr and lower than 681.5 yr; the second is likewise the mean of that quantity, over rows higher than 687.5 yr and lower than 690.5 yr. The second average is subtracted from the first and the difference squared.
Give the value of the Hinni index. 48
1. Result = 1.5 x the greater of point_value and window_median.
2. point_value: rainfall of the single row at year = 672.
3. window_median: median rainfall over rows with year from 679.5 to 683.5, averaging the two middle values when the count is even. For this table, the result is 32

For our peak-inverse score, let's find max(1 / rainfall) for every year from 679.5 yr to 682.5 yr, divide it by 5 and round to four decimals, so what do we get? 0.0126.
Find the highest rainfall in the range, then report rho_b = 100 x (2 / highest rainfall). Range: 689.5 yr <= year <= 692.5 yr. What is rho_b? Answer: 12.2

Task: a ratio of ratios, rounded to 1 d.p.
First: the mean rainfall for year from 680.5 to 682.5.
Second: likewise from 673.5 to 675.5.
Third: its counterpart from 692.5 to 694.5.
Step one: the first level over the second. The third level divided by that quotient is 21.3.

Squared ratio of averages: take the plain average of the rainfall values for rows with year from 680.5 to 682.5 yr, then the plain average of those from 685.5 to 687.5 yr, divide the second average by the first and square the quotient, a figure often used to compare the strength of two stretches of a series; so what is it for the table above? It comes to 0.57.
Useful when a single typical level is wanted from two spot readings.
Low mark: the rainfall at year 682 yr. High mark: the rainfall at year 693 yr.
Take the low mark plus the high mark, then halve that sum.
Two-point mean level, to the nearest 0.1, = 16.3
